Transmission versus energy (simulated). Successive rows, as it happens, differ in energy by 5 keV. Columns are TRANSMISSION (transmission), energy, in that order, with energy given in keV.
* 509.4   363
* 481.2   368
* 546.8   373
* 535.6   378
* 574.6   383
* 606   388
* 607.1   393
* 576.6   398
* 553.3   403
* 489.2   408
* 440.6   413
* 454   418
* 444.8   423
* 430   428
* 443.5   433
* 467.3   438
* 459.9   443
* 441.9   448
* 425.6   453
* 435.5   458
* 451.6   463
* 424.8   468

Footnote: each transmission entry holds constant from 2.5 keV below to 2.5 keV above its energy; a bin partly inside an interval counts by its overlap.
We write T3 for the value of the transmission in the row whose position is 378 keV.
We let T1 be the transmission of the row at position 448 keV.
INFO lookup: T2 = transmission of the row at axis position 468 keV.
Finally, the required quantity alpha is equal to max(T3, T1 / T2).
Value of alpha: 536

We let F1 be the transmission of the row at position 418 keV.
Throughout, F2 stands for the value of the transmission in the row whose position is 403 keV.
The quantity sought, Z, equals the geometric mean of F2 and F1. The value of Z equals 501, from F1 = 454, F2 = 553.3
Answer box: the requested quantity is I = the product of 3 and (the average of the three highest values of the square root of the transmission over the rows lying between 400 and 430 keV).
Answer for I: 66.9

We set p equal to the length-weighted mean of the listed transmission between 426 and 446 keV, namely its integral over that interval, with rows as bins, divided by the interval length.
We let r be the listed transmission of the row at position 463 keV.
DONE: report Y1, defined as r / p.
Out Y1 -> 1.00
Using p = 450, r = 451.6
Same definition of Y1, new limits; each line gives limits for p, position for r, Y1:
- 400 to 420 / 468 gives 0.87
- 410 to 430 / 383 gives 1.29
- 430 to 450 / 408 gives 1.08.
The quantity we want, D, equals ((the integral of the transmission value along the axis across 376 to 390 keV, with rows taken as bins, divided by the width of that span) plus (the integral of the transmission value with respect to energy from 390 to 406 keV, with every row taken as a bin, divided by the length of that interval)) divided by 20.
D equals 57.5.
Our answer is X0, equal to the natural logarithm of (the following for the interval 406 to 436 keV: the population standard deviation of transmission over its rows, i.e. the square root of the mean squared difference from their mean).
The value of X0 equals 2.9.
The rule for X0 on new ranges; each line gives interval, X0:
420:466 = 2.5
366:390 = 3.7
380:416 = 4.1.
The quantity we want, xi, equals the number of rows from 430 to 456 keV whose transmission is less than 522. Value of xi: 5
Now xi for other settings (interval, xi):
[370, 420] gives 3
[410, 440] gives 6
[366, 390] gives 1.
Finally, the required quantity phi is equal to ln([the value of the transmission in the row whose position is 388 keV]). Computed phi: 6.41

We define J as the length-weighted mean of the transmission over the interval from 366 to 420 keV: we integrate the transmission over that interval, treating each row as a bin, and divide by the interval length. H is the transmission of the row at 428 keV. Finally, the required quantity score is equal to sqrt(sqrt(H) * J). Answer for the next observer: 105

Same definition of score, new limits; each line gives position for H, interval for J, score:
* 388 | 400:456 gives 106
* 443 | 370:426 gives 106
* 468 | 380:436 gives 103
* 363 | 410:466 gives 100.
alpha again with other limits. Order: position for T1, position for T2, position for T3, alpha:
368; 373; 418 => 454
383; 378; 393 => 607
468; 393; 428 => 430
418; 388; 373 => 547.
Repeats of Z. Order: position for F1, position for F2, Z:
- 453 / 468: 425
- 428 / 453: 428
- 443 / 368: 470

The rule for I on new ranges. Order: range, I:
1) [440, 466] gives 63.7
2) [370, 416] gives 73.3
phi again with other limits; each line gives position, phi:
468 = 6.05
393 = 6.41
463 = 6.11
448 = 6.09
